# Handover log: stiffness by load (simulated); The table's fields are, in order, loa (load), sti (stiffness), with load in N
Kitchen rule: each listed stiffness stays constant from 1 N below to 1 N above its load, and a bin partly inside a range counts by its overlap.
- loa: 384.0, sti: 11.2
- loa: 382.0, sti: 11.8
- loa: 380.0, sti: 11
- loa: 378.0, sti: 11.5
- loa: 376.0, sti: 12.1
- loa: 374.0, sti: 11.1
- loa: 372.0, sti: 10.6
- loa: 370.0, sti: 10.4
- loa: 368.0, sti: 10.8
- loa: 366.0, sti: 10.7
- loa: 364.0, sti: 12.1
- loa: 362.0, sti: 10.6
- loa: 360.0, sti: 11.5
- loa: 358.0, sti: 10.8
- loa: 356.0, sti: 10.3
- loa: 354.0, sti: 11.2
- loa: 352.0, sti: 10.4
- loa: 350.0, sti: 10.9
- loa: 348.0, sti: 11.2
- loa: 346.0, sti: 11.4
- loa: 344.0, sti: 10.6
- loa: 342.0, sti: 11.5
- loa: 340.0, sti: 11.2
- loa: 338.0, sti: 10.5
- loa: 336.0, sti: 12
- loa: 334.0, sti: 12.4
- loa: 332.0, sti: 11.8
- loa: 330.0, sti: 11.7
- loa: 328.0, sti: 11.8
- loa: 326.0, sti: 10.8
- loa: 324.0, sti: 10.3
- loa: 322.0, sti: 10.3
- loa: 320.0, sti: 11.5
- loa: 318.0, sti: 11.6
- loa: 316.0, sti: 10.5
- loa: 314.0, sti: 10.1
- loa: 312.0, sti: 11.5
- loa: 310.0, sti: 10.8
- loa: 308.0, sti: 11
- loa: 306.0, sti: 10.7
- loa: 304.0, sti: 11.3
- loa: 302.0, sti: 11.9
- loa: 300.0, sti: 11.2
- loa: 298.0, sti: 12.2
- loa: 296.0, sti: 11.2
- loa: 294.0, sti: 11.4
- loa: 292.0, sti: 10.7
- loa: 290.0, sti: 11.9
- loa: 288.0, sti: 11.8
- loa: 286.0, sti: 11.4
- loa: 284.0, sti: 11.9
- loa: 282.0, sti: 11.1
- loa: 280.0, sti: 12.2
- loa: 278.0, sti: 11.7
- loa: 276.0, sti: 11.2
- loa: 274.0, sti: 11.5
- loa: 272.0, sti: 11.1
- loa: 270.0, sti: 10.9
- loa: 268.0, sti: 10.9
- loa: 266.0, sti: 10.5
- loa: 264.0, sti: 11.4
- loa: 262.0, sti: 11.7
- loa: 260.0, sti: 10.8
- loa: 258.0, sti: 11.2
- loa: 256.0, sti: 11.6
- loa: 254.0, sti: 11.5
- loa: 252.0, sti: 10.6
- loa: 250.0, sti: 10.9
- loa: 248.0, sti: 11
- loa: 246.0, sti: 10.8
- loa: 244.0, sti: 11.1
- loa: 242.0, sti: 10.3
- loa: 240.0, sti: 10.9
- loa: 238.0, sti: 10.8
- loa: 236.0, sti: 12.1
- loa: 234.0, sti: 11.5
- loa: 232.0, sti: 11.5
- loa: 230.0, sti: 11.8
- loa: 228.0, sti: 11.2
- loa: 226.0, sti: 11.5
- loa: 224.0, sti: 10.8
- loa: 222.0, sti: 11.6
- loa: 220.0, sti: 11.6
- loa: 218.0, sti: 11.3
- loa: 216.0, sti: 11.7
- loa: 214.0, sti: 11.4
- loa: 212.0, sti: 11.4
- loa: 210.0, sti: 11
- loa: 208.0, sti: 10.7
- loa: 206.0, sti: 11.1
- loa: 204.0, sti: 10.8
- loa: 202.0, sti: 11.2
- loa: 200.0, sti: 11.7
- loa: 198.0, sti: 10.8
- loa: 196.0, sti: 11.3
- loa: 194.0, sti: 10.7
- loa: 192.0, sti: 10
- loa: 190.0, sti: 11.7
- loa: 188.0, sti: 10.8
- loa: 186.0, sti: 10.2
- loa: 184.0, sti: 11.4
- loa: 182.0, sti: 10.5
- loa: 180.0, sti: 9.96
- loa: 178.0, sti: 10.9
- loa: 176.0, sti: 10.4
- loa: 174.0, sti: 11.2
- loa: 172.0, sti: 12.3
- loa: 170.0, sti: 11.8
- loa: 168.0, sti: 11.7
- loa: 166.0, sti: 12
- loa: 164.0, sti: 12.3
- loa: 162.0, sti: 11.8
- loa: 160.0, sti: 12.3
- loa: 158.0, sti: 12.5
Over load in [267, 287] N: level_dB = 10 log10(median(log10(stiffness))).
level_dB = 0.225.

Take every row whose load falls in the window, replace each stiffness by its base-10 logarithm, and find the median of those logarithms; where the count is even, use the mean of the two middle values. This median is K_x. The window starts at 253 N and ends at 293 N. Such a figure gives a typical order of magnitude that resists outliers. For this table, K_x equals 1.06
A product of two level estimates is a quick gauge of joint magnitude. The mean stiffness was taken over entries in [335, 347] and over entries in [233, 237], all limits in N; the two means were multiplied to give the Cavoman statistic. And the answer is 132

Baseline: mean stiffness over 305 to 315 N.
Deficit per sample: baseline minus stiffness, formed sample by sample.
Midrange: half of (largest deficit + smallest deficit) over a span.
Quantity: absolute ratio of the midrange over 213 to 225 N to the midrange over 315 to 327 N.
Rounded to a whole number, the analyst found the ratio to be 3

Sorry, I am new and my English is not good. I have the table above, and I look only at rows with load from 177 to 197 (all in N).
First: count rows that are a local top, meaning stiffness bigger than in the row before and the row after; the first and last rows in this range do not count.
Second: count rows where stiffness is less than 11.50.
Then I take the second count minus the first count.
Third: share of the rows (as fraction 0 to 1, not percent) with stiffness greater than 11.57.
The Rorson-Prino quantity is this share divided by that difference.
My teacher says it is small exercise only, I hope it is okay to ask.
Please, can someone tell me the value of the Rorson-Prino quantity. 0.0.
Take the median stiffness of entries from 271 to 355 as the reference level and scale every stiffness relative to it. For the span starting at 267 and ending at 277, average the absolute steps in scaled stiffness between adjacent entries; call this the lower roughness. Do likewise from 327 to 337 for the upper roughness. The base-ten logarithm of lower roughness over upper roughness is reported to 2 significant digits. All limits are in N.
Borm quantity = -0.12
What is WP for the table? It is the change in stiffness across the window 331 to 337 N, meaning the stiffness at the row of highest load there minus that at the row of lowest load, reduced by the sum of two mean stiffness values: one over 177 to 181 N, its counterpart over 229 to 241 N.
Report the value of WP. -21.7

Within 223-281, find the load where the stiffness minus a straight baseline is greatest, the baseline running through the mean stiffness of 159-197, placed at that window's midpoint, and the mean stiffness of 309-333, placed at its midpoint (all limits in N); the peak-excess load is 280.0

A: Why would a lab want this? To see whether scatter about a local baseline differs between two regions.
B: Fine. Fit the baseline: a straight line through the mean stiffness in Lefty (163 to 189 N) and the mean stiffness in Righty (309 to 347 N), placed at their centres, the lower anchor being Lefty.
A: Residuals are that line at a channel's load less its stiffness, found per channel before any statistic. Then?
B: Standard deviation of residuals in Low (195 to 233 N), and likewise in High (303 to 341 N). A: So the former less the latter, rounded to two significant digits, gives -0.31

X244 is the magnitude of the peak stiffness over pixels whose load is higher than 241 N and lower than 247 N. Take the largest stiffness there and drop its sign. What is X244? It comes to 11.1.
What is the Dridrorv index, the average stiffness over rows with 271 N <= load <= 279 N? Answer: 11.4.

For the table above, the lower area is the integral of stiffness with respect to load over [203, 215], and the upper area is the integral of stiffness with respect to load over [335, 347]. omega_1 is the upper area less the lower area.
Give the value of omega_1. 1.6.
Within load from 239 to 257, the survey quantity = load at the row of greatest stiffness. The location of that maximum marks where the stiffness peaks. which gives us 256.0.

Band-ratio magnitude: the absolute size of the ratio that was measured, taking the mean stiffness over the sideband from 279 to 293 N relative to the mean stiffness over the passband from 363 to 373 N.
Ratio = 1.06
